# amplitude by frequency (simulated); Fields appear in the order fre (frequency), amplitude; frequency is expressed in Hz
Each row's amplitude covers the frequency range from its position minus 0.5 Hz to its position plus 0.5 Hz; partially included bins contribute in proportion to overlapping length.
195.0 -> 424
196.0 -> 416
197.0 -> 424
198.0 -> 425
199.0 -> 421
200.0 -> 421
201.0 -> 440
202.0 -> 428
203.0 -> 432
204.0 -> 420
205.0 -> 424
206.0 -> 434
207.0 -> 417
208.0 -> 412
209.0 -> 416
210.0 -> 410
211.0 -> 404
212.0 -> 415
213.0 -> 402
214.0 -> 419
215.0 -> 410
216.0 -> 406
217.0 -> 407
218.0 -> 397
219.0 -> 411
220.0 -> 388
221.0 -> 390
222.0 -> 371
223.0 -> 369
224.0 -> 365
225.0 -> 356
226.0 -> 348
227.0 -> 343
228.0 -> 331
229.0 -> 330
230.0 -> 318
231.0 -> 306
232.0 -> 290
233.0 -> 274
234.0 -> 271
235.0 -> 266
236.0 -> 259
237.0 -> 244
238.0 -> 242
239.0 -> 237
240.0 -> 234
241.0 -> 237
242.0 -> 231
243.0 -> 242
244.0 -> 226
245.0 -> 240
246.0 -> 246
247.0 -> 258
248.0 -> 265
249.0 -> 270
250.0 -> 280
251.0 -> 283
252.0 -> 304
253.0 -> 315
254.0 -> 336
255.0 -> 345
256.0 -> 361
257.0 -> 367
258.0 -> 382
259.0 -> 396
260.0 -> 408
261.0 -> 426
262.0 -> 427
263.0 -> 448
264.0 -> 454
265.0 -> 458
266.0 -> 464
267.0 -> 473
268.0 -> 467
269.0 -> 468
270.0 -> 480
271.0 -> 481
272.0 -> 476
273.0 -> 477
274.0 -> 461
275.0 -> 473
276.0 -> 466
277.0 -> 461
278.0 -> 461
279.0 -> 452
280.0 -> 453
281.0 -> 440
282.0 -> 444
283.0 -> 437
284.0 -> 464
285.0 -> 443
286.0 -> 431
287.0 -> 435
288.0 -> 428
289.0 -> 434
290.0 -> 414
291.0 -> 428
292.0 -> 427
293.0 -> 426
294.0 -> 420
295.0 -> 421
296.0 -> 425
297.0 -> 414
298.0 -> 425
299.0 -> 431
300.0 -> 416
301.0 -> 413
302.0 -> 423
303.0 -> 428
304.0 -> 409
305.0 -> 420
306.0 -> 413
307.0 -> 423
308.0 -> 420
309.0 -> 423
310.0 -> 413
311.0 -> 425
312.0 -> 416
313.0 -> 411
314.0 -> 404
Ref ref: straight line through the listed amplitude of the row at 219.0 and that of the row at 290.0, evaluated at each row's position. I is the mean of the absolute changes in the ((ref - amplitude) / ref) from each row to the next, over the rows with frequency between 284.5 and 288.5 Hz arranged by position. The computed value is 0.019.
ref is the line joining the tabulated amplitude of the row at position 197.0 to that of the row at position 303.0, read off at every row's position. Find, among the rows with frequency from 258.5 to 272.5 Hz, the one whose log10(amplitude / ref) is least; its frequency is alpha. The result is 259.0 Hz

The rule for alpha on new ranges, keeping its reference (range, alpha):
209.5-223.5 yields 223.0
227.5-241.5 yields 240.0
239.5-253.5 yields 244.0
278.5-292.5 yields 290.0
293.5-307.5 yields 304.0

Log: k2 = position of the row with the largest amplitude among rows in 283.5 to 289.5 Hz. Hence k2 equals 284.0 Hz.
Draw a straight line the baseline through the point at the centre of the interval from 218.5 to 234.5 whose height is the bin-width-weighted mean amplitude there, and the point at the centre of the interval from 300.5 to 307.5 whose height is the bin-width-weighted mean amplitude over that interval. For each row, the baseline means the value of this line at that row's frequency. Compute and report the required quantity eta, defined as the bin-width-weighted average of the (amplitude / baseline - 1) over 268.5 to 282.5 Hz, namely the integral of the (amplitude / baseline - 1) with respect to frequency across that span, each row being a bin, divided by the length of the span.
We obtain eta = 0.19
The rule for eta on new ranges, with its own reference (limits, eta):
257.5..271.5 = 0.17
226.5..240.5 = -0.19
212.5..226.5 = 0.16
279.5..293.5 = 0.09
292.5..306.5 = 0.02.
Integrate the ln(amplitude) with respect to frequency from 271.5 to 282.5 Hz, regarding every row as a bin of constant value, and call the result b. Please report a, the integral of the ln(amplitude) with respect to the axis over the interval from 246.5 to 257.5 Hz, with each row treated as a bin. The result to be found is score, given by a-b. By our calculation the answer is -5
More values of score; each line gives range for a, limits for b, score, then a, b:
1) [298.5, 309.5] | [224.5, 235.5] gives 3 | 66.4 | 63.1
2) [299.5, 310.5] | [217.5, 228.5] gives 1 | 66.4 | 65.0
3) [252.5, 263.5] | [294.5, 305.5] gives -1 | 65.4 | 66.5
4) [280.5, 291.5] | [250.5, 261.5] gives 2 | 66.9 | 64.6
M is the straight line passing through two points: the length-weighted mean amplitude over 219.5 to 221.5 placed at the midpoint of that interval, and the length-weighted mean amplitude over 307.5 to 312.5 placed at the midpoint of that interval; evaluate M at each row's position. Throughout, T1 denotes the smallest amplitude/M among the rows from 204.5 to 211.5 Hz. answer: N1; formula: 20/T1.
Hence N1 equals 19.1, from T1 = 1.05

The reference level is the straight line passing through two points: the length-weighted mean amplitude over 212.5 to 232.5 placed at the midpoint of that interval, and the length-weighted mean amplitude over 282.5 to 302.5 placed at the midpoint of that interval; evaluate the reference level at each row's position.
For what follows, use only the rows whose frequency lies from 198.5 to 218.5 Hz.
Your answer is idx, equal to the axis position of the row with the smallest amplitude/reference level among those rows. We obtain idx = 218.0 Hz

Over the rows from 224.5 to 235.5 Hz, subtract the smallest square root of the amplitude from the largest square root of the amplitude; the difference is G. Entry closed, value 2.6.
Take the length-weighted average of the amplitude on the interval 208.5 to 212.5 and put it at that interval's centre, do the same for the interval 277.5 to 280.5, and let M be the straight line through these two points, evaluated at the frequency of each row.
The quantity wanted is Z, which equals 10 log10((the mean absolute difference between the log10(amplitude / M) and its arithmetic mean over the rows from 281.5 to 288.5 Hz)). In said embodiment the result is -20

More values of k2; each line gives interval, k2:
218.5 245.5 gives 219.0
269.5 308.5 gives 271.0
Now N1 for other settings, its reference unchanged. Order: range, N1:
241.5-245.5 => 35.1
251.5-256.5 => 26.3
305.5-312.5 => 20.3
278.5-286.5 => 19.1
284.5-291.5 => 19.9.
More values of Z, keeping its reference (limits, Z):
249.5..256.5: -15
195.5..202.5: -23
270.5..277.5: -21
